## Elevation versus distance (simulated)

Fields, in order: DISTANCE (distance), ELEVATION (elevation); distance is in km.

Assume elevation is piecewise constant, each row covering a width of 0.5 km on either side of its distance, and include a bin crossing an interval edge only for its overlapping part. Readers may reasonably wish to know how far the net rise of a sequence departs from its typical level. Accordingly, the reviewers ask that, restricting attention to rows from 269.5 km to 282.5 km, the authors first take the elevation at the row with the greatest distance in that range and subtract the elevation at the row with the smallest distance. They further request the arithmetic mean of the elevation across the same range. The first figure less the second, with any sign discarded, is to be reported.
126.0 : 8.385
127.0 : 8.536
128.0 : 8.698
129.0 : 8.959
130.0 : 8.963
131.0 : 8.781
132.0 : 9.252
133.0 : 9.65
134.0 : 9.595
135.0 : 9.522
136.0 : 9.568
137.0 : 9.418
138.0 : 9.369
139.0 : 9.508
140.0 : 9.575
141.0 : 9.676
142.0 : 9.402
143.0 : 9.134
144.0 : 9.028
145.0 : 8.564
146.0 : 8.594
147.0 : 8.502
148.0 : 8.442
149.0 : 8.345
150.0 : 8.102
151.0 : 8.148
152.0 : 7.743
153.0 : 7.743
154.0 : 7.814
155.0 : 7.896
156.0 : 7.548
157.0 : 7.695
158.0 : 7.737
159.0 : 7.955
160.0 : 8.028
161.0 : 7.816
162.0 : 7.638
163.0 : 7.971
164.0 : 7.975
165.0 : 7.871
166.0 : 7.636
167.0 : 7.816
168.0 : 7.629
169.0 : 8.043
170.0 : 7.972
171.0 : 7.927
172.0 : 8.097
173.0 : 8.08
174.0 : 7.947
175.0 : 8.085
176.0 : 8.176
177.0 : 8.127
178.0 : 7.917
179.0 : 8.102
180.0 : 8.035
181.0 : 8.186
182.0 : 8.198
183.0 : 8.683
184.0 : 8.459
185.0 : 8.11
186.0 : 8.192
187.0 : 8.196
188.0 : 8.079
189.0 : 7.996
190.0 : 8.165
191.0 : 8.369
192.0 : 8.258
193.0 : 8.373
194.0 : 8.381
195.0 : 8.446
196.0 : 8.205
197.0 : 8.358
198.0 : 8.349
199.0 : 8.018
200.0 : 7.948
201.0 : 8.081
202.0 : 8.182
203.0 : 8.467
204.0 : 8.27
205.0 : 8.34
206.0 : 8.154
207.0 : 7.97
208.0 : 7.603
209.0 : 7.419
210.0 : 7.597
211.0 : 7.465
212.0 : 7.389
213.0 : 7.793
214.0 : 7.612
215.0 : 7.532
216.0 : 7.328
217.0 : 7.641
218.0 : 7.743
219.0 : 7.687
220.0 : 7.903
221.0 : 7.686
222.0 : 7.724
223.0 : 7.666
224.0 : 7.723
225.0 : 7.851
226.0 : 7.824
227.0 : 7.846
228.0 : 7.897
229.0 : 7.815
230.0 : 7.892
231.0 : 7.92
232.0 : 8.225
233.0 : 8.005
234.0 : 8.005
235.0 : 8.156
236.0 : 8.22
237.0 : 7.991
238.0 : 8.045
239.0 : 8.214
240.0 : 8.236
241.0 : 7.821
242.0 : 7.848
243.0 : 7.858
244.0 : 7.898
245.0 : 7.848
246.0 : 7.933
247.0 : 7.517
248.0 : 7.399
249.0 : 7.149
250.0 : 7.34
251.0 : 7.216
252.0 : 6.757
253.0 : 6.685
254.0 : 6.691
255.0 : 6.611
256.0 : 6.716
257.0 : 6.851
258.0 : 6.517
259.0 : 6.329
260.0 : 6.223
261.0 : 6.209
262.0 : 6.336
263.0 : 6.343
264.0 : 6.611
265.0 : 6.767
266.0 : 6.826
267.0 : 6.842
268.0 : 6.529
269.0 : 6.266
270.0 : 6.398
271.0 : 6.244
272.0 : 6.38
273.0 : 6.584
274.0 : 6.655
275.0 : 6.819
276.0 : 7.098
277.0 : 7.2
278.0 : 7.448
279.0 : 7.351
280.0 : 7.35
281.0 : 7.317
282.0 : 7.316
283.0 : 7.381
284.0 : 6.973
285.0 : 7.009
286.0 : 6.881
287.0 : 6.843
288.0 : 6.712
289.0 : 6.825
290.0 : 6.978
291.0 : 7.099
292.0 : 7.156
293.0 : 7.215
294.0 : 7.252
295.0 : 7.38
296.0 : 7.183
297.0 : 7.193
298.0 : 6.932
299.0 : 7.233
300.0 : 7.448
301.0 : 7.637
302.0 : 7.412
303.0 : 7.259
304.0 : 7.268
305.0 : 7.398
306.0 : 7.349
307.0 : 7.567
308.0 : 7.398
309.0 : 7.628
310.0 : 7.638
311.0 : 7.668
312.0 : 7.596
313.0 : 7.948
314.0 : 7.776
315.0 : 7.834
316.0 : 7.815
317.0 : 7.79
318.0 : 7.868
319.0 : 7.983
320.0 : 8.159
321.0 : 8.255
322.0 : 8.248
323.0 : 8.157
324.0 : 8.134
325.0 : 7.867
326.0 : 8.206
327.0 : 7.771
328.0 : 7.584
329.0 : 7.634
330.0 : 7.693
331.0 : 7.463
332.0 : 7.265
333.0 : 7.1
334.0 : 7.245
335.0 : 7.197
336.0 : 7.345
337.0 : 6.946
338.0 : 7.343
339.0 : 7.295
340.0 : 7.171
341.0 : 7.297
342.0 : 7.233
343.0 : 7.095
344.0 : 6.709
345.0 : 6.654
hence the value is 6.02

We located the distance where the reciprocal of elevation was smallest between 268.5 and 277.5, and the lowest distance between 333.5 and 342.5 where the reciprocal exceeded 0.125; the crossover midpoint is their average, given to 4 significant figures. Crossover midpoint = 305.5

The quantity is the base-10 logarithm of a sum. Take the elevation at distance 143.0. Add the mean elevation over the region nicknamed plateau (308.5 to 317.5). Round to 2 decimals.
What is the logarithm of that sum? 1.23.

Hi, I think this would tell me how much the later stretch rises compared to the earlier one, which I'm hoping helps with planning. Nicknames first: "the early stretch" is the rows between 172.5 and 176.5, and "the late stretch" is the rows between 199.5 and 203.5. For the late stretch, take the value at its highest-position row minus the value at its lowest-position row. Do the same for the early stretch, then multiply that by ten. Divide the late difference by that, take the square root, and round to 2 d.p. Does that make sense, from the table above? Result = 0.74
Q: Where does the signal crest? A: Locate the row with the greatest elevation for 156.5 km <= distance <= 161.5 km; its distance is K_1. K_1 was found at 160.0 km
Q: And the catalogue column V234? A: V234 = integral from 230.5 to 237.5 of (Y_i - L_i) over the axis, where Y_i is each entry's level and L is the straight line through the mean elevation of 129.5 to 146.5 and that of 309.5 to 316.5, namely -3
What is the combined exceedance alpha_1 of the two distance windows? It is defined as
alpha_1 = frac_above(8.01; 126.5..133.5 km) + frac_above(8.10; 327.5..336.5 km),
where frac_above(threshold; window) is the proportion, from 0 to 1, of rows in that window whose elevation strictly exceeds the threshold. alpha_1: 1.0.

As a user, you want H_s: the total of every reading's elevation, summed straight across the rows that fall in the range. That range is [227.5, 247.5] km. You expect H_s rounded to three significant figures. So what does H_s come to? 159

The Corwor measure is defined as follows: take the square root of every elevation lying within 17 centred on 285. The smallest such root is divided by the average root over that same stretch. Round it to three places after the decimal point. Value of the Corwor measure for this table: 0.971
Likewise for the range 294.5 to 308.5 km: 0.972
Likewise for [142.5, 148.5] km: 0.985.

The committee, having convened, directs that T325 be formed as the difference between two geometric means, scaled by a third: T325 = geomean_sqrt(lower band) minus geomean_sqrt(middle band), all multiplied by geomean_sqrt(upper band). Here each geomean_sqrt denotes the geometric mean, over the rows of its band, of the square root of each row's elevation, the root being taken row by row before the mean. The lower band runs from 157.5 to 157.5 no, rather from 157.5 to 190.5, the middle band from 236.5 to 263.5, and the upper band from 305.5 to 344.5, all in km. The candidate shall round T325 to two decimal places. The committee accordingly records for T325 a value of 0.42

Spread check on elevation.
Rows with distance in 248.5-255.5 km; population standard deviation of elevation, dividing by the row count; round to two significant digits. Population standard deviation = 0.28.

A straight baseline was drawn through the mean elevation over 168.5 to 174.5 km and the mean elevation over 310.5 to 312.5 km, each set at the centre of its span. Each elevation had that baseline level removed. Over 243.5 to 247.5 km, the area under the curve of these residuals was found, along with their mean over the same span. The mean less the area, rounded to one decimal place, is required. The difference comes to 0.0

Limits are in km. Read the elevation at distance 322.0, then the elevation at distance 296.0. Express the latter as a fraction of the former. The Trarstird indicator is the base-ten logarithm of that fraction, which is -0.060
